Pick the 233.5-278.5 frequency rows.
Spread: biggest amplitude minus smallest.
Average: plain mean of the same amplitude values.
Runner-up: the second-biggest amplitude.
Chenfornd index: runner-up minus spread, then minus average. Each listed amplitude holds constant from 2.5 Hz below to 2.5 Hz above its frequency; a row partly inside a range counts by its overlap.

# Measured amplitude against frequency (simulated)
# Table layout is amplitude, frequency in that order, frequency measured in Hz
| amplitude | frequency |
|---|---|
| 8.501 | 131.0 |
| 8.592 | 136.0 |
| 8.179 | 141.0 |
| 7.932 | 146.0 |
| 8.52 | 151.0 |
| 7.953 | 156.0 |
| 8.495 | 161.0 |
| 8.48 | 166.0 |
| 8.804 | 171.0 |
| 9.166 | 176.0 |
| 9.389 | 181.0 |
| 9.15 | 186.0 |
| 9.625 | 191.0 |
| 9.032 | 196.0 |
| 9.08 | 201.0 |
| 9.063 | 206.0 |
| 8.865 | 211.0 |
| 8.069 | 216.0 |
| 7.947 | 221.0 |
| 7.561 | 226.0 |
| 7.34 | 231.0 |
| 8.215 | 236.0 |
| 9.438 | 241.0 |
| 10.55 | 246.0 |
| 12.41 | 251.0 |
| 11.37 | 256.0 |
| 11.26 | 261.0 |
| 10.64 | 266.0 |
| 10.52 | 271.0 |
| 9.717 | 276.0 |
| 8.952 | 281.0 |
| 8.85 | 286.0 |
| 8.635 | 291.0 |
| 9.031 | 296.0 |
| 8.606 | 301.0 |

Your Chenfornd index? -3.28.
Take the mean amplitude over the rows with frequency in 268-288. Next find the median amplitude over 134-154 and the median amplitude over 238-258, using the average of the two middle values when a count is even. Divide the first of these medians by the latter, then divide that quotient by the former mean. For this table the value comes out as 0.080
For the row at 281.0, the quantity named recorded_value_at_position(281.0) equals 8.952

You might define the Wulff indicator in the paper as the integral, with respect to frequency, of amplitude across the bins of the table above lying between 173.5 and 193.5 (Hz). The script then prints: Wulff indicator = 187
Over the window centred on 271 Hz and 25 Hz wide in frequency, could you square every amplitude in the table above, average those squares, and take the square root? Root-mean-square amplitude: 10.2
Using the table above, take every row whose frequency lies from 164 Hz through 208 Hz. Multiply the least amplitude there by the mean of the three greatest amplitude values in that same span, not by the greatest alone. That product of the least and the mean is 80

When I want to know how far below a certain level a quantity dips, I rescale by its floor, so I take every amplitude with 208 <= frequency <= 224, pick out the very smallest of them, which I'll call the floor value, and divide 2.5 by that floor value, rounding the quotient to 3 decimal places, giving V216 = 0.315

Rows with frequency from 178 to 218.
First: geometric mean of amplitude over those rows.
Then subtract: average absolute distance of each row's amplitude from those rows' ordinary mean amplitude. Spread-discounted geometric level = 8.7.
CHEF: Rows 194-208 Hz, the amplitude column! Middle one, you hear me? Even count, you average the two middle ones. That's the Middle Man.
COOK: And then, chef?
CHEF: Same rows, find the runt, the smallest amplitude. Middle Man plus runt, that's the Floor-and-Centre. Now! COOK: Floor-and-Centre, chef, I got 18.1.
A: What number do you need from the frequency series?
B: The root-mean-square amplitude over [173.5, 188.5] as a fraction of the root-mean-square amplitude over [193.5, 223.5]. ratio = 1.06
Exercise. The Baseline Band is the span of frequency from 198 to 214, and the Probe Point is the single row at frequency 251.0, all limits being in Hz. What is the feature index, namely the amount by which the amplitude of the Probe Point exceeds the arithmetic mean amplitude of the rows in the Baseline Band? 3.4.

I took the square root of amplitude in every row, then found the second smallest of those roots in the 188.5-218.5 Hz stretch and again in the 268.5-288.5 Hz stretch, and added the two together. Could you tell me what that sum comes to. 5.97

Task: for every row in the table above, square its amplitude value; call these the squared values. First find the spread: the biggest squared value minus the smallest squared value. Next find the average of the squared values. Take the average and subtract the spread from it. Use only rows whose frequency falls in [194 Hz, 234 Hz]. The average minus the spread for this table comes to 42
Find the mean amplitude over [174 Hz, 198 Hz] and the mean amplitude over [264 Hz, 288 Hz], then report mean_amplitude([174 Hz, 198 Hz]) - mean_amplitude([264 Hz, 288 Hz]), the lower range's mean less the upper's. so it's -0.5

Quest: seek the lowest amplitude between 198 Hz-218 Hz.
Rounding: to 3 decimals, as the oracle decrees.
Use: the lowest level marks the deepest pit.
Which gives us 8.069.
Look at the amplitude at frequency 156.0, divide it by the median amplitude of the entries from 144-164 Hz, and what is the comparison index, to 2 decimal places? 0.97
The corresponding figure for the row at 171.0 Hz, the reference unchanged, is 1.07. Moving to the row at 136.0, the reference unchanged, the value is 1.04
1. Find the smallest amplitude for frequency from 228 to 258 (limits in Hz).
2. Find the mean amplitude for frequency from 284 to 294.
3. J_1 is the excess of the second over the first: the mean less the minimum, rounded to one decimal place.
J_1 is 1.4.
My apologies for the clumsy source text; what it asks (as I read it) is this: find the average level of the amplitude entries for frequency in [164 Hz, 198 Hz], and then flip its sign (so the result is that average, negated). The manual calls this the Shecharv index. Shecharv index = -9.1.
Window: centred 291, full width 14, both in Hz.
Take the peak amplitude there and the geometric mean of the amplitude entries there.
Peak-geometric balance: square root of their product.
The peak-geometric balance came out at 8.9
